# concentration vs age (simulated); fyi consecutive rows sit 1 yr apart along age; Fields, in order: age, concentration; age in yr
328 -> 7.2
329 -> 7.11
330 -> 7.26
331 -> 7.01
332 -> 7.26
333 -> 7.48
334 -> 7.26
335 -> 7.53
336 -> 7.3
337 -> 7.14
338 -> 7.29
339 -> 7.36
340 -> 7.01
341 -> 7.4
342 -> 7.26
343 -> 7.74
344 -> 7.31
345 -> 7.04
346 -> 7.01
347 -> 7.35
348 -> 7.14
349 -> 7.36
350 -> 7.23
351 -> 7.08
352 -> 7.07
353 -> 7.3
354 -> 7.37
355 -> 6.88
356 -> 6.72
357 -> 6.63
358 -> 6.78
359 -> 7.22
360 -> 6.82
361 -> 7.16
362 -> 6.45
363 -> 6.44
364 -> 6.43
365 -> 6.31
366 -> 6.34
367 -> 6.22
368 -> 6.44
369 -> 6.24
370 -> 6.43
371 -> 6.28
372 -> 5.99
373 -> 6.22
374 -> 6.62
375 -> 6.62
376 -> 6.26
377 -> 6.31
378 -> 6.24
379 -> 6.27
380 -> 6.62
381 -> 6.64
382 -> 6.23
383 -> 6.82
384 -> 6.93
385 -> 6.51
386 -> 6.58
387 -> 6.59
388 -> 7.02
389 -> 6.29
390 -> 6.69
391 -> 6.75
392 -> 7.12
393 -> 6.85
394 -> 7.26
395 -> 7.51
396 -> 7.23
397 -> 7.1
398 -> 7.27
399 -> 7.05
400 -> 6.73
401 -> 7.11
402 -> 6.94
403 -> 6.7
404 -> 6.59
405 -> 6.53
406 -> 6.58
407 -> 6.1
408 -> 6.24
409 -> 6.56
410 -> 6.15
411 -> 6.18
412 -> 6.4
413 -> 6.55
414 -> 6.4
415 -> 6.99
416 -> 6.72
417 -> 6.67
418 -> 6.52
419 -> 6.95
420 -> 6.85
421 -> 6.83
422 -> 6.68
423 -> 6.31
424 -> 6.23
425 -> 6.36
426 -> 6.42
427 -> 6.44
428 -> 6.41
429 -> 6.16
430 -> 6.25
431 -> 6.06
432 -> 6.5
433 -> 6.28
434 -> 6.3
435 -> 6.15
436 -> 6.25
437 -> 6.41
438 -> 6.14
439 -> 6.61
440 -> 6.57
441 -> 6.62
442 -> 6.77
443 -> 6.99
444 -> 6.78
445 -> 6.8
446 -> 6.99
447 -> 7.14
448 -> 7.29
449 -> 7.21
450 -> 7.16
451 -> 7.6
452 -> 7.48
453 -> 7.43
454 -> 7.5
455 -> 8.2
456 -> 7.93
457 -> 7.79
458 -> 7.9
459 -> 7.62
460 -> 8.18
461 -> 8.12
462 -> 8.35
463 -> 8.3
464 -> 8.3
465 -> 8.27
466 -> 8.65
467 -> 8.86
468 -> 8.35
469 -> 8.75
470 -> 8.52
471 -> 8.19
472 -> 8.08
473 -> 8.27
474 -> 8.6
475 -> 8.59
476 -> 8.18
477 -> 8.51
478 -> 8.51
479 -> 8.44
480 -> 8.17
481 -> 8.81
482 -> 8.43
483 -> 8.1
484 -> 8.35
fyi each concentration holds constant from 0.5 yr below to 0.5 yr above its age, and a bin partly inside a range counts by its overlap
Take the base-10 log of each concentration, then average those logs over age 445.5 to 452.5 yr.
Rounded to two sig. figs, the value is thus 0.86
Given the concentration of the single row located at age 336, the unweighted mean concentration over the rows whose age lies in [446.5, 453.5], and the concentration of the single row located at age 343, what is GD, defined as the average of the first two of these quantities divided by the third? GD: 0.95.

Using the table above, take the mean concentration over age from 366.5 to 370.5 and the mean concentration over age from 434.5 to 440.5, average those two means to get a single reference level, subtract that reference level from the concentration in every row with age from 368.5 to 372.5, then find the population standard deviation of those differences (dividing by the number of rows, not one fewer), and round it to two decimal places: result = 0.16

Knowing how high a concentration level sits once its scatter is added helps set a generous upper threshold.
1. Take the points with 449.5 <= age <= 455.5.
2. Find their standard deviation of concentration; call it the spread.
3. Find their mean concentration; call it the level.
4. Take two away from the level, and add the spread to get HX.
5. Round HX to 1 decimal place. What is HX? 5.9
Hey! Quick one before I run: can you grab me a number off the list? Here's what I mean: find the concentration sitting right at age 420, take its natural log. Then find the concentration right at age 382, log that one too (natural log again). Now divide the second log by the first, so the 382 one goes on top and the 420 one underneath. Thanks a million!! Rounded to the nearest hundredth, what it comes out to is 0.95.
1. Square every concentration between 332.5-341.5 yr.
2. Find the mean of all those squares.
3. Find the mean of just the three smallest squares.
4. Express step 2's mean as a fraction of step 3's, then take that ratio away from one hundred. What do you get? 98.95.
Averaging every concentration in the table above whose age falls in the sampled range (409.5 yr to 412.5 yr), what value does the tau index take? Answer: 6.2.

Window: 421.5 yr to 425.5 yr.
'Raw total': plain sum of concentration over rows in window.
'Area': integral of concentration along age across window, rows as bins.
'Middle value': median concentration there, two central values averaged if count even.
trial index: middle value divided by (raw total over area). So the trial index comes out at 6.3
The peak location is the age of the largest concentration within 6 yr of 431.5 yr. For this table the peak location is 432 yr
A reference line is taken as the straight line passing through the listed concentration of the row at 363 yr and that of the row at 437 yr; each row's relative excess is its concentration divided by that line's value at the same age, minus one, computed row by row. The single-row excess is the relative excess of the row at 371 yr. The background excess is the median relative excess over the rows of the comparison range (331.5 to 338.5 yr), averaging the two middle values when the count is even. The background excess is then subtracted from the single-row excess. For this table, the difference -0.15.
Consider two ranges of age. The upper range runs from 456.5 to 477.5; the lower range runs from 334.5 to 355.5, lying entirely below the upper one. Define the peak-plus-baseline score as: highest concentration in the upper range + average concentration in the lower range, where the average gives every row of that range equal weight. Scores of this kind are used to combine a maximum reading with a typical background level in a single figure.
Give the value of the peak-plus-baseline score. 16.1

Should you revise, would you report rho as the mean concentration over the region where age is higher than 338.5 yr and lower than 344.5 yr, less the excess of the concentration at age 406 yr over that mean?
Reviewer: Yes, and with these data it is 8.1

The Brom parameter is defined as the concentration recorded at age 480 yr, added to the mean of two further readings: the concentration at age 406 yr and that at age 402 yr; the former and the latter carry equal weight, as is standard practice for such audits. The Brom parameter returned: 14.93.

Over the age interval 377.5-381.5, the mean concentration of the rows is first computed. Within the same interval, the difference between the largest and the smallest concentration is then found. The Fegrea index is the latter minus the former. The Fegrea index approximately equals -6.0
